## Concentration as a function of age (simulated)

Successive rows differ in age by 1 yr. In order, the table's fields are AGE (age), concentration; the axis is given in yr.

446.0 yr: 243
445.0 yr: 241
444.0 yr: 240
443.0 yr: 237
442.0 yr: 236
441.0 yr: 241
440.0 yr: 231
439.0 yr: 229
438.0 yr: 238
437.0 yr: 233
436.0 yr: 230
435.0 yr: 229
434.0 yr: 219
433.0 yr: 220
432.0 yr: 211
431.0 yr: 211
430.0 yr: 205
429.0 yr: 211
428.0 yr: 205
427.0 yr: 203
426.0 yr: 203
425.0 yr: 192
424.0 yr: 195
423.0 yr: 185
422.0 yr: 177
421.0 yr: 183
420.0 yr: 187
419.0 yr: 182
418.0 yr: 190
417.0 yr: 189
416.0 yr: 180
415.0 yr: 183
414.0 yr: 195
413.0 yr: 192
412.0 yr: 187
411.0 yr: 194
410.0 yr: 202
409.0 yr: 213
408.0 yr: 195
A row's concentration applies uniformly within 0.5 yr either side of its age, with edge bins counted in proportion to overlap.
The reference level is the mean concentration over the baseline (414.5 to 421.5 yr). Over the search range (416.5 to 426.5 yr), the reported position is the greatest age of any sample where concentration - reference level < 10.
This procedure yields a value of 425.0 yr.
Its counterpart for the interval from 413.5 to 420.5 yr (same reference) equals 420.0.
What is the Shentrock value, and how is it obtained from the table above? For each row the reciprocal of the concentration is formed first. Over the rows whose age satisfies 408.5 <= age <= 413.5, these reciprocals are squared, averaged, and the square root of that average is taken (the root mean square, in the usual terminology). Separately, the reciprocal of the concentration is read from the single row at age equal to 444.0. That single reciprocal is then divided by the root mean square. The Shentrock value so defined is 0.82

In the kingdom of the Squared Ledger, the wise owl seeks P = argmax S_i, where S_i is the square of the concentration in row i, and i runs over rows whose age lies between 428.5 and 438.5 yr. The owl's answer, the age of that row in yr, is 438.0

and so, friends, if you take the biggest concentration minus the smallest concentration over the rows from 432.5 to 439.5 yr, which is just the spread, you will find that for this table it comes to 19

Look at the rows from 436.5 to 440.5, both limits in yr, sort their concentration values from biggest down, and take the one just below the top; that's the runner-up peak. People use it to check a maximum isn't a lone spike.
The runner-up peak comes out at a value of 233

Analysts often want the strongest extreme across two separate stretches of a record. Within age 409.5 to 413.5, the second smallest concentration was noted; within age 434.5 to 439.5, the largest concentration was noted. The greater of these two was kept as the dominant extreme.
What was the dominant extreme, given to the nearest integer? 238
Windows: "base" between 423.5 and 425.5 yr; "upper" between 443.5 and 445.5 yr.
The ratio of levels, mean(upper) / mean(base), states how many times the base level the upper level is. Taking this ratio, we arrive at 1.24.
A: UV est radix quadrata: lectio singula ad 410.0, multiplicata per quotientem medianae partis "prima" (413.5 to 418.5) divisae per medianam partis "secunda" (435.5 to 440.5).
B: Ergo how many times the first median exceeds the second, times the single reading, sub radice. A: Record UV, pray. 12.9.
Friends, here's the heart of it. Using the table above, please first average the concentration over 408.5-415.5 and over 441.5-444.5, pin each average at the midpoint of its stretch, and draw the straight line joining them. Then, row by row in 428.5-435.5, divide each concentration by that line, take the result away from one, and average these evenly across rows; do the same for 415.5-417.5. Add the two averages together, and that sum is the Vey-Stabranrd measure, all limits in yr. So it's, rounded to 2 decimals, 0.12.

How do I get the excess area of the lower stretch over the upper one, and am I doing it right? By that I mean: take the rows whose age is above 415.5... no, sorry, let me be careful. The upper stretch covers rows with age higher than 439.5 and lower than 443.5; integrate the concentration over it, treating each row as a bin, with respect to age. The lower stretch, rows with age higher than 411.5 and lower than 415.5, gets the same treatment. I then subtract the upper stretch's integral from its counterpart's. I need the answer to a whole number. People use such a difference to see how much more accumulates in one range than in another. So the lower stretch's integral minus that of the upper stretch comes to -188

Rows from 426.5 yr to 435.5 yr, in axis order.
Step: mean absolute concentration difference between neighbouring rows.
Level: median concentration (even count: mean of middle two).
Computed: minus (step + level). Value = -216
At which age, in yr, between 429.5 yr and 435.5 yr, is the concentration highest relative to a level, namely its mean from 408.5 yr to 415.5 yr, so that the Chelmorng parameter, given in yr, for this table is 435.0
